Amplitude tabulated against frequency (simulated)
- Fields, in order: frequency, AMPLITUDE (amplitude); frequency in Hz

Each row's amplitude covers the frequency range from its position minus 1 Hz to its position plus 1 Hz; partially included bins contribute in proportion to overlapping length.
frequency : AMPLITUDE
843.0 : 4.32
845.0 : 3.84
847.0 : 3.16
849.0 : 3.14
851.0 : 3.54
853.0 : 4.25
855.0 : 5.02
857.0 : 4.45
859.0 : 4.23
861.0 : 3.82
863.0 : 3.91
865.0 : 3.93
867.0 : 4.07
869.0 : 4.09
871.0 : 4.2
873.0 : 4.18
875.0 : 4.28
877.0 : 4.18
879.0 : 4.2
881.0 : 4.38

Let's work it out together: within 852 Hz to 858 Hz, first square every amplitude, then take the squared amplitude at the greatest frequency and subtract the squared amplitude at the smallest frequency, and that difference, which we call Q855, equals 1.7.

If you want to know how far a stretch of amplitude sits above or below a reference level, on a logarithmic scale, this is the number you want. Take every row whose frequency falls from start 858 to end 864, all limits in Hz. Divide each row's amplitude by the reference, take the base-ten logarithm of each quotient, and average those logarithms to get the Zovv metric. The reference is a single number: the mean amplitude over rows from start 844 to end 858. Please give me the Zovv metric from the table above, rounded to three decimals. 0.008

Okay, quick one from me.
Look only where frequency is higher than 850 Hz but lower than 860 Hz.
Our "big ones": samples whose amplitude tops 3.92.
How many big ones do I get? 4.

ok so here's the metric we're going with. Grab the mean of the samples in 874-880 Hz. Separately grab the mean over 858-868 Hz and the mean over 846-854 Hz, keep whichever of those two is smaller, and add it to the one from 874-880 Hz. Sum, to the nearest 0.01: 7.74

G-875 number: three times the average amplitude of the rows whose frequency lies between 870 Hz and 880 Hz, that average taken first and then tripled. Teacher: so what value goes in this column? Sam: 12.62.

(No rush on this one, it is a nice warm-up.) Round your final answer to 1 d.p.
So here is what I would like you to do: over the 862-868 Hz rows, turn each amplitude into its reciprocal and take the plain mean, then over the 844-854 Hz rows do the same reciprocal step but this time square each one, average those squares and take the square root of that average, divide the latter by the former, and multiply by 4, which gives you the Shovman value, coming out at 4.5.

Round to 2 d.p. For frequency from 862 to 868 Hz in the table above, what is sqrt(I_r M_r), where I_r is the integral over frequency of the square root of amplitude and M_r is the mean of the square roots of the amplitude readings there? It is 4.88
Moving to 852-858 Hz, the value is 5.24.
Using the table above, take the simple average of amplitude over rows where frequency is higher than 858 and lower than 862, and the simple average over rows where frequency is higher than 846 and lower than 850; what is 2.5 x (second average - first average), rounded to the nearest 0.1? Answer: -2.2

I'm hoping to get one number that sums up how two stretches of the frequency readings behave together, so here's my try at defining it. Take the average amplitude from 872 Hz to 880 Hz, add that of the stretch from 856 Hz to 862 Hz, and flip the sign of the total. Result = -8.38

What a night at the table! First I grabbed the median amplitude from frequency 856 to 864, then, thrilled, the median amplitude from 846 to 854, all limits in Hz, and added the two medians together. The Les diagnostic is 7.4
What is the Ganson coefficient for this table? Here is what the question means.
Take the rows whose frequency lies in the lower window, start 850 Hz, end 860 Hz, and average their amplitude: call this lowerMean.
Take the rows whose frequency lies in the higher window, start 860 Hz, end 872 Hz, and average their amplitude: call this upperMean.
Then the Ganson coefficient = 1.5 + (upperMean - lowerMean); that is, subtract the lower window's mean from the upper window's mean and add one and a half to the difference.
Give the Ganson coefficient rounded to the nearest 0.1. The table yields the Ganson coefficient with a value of 1.2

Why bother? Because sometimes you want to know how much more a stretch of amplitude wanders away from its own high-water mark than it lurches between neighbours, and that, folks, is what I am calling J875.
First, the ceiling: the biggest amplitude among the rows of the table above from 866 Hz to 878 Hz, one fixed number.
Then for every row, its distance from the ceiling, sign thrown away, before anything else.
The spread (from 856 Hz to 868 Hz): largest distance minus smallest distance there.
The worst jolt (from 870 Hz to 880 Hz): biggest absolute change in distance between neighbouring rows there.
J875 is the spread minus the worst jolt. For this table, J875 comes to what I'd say 0.31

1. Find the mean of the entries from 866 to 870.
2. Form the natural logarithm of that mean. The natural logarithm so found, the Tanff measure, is 1.41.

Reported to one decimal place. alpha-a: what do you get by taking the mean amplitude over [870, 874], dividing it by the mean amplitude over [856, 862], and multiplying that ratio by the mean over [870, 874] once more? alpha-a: 4.2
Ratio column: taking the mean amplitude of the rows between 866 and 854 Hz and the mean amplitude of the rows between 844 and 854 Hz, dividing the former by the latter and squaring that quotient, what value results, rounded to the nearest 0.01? 1.39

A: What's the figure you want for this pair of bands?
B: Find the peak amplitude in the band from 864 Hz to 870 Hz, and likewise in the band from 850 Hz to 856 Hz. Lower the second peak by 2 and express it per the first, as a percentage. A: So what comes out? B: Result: 74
